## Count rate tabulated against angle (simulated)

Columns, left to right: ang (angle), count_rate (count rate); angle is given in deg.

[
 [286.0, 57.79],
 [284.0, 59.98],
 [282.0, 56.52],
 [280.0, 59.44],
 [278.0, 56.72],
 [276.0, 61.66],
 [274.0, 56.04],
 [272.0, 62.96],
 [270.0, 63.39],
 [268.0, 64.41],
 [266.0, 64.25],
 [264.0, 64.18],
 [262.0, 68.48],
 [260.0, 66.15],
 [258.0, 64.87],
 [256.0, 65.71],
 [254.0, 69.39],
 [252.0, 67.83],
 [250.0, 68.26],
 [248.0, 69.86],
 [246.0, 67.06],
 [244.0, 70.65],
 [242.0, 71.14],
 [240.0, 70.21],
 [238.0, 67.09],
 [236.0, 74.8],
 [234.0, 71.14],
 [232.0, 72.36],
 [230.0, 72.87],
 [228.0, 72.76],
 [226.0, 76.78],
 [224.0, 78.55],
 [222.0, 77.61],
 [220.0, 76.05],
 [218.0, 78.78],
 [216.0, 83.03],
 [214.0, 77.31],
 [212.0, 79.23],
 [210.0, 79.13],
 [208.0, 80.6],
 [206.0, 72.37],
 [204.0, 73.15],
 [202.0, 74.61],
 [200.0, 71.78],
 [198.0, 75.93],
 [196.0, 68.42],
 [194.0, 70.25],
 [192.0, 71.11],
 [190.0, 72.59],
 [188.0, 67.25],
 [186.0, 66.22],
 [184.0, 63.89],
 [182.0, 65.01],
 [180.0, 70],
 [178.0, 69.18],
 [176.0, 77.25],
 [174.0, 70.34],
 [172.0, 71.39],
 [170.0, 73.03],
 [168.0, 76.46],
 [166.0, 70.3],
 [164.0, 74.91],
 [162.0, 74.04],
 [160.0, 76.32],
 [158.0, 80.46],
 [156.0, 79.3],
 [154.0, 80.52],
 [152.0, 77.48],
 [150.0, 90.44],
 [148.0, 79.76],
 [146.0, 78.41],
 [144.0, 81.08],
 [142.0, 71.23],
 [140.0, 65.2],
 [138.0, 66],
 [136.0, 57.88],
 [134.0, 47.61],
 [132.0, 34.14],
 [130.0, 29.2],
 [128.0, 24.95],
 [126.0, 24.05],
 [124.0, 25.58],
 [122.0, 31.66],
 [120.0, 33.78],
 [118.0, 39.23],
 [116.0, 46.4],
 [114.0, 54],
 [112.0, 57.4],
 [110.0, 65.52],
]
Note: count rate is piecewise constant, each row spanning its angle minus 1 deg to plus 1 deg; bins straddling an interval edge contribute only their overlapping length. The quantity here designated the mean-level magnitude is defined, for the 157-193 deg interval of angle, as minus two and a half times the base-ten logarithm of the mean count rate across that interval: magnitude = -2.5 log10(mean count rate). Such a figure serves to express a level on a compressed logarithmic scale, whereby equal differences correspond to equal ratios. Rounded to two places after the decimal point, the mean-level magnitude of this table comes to -4.64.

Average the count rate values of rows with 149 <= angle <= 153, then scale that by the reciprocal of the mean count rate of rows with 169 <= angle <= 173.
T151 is 1.16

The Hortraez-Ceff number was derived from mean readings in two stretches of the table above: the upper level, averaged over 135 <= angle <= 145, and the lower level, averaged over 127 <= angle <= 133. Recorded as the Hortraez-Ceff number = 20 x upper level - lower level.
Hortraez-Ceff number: 1336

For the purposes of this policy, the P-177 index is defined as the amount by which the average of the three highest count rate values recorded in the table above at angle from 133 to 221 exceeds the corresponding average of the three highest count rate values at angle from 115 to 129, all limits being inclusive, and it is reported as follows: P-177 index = 45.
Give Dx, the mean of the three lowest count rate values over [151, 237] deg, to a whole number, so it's 65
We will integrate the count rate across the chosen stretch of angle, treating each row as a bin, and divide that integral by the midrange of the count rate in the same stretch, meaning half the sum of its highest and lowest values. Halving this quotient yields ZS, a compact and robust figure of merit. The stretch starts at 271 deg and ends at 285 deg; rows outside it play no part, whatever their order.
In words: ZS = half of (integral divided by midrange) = 6.9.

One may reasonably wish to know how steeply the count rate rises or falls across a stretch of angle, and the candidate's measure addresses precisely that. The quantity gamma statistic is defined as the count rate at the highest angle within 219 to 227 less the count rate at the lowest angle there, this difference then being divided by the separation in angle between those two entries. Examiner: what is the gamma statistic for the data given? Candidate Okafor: 0.1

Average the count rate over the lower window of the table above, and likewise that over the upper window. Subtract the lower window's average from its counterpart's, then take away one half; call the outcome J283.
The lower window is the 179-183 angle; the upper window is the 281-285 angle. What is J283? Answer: -10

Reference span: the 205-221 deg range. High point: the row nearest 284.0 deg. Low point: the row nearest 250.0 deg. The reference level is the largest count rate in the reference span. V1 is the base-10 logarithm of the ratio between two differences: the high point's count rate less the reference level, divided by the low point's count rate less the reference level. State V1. 0.2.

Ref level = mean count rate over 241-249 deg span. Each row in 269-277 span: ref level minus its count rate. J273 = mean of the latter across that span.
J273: 8.7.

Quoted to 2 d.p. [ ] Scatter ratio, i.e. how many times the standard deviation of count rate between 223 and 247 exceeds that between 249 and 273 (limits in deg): 1.58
